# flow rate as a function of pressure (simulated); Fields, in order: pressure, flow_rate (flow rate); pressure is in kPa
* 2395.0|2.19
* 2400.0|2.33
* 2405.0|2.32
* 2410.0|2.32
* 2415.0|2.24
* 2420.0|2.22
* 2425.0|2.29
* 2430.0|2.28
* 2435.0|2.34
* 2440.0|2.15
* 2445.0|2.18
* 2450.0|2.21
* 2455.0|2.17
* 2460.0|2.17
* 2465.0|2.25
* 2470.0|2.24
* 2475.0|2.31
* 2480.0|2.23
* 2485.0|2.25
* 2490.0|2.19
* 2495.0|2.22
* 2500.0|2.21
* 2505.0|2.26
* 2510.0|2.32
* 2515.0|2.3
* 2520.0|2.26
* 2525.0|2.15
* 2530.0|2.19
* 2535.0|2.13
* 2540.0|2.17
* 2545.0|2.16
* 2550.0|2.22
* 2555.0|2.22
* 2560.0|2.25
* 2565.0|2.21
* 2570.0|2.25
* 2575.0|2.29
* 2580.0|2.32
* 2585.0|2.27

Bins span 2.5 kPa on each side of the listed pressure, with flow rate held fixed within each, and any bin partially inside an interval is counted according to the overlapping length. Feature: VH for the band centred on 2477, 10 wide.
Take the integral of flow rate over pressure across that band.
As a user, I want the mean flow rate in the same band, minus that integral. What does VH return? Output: -20.43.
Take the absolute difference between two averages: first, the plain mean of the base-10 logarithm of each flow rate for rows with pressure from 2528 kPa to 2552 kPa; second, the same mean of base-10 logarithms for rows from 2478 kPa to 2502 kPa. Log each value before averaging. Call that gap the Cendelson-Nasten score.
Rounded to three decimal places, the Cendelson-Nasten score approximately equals 0.009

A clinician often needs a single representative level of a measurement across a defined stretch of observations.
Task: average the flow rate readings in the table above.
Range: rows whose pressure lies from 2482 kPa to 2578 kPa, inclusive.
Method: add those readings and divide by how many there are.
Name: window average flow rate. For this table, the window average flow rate 2.22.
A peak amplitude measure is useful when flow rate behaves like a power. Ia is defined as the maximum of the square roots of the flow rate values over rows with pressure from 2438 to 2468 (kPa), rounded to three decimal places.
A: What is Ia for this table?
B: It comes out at 1.500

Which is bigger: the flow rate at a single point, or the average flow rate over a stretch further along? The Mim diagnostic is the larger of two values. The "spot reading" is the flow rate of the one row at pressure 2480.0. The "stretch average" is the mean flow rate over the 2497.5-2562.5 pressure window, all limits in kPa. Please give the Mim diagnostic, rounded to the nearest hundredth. 2.23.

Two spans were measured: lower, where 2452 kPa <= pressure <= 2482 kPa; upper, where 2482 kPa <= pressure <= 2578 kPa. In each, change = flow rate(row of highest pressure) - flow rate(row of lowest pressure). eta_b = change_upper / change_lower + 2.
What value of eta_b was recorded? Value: 2.7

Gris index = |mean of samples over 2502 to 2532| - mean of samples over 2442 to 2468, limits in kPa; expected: 0.051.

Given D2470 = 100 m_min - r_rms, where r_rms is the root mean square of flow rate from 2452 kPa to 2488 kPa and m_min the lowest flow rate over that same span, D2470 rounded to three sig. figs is 215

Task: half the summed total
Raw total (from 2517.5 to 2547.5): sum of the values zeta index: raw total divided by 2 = 6.53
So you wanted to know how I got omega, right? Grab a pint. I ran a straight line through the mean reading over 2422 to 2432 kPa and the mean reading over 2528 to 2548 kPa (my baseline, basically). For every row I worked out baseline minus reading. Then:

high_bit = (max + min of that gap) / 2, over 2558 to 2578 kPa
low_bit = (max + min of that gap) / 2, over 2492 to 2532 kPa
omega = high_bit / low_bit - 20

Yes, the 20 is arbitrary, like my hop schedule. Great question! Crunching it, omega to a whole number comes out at -18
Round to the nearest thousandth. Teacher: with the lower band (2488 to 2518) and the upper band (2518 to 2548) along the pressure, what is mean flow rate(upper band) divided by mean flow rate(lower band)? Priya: 0.967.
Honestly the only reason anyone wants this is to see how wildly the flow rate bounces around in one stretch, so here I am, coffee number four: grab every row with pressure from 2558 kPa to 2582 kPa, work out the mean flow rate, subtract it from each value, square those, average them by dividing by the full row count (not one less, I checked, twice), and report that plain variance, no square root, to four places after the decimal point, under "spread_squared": 0.0014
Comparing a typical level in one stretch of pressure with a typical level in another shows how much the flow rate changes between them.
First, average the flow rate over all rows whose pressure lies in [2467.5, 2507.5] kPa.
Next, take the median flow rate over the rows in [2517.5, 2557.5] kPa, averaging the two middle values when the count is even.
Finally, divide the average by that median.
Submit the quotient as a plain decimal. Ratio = 1.027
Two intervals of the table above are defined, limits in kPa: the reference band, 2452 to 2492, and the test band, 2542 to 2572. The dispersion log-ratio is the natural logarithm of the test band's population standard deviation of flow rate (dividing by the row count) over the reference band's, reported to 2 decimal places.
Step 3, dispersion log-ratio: -0.39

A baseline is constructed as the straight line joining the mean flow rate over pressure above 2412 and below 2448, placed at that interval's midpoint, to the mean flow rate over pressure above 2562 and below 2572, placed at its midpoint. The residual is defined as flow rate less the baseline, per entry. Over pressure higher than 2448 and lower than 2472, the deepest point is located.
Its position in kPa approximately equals 2455.0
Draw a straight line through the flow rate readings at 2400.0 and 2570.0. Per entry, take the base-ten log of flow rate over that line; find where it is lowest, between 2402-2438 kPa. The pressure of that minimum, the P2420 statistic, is 2420.0 kPa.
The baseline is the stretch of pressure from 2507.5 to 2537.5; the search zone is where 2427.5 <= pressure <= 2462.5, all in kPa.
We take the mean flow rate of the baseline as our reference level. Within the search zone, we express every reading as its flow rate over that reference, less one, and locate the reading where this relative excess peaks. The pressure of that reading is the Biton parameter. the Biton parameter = 2435.0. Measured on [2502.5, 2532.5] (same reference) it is 2510.0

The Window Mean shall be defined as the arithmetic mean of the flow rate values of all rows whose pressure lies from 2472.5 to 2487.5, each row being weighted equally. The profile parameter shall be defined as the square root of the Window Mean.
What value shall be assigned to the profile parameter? 1.50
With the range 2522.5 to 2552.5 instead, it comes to 1.47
